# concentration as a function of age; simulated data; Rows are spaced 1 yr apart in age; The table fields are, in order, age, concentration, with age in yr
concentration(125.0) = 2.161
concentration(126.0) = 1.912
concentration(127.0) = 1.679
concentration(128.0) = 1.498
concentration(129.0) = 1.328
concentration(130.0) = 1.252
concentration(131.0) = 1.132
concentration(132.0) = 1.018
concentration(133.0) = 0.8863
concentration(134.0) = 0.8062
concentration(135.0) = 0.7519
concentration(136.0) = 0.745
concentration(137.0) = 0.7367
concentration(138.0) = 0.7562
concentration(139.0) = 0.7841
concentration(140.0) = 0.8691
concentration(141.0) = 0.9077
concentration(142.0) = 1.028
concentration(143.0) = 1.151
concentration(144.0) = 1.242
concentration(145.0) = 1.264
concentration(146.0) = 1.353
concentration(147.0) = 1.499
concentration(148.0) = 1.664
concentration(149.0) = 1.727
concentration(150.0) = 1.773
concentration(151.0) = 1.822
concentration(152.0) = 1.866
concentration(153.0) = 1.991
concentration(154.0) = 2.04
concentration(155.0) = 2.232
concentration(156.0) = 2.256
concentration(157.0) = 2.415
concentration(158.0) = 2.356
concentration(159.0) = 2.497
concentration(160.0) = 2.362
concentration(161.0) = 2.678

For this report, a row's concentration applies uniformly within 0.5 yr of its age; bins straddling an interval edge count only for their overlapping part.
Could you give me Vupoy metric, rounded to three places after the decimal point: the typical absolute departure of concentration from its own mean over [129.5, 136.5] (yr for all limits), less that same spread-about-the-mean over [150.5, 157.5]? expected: -0.017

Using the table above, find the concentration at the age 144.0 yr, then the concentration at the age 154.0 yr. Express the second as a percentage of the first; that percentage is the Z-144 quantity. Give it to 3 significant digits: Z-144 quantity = 164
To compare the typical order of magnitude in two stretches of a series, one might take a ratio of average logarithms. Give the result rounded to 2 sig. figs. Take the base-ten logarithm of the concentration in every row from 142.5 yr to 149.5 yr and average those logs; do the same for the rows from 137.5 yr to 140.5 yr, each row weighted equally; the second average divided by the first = -0.66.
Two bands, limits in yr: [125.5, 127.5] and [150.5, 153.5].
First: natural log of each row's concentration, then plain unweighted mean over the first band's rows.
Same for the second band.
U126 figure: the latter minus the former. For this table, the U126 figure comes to 0.1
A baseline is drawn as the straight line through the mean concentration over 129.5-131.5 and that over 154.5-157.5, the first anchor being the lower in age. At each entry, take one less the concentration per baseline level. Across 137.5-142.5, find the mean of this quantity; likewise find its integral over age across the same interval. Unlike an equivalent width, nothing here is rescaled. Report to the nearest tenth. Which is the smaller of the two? 0.5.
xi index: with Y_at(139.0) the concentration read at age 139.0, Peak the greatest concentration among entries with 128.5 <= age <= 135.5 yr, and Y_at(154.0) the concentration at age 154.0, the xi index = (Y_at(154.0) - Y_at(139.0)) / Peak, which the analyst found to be 0.9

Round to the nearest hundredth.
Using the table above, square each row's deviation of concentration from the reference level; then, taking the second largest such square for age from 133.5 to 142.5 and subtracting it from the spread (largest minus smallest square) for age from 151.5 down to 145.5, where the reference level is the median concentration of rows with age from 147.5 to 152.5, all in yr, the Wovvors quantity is -0.88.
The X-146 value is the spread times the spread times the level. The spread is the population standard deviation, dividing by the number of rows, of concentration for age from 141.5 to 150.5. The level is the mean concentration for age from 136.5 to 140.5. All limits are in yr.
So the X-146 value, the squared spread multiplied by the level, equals 0.050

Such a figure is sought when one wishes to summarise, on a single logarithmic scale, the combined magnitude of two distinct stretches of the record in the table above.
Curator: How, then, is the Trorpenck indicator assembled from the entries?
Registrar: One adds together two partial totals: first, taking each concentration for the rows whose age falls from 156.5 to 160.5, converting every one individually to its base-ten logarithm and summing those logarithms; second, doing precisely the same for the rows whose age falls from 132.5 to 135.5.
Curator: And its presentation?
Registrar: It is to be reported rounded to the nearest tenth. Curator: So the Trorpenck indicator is 1.3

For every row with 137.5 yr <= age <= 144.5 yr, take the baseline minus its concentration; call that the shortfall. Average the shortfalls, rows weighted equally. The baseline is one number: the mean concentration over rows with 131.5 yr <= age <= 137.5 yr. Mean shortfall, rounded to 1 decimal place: -0.1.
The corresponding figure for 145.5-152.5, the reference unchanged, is -0.8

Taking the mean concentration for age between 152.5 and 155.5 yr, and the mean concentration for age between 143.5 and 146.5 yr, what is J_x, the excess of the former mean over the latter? 0.8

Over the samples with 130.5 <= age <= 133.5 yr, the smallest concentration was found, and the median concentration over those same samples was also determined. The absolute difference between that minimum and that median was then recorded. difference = 0.13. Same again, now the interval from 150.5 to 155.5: 0.17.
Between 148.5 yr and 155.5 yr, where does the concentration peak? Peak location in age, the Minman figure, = 155.0 yr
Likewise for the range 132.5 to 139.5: 133.0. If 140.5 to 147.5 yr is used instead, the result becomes 147.0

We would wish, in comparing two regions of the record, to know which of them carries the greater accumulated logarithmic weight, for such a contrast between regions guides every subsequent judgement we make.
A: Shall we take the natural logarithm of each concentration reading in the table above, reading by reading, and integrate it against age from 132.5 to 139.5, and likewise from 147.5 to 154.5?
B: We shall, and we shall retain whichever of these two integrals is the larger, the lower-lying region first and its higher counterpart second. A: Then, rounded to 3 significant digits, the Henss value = 4.25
